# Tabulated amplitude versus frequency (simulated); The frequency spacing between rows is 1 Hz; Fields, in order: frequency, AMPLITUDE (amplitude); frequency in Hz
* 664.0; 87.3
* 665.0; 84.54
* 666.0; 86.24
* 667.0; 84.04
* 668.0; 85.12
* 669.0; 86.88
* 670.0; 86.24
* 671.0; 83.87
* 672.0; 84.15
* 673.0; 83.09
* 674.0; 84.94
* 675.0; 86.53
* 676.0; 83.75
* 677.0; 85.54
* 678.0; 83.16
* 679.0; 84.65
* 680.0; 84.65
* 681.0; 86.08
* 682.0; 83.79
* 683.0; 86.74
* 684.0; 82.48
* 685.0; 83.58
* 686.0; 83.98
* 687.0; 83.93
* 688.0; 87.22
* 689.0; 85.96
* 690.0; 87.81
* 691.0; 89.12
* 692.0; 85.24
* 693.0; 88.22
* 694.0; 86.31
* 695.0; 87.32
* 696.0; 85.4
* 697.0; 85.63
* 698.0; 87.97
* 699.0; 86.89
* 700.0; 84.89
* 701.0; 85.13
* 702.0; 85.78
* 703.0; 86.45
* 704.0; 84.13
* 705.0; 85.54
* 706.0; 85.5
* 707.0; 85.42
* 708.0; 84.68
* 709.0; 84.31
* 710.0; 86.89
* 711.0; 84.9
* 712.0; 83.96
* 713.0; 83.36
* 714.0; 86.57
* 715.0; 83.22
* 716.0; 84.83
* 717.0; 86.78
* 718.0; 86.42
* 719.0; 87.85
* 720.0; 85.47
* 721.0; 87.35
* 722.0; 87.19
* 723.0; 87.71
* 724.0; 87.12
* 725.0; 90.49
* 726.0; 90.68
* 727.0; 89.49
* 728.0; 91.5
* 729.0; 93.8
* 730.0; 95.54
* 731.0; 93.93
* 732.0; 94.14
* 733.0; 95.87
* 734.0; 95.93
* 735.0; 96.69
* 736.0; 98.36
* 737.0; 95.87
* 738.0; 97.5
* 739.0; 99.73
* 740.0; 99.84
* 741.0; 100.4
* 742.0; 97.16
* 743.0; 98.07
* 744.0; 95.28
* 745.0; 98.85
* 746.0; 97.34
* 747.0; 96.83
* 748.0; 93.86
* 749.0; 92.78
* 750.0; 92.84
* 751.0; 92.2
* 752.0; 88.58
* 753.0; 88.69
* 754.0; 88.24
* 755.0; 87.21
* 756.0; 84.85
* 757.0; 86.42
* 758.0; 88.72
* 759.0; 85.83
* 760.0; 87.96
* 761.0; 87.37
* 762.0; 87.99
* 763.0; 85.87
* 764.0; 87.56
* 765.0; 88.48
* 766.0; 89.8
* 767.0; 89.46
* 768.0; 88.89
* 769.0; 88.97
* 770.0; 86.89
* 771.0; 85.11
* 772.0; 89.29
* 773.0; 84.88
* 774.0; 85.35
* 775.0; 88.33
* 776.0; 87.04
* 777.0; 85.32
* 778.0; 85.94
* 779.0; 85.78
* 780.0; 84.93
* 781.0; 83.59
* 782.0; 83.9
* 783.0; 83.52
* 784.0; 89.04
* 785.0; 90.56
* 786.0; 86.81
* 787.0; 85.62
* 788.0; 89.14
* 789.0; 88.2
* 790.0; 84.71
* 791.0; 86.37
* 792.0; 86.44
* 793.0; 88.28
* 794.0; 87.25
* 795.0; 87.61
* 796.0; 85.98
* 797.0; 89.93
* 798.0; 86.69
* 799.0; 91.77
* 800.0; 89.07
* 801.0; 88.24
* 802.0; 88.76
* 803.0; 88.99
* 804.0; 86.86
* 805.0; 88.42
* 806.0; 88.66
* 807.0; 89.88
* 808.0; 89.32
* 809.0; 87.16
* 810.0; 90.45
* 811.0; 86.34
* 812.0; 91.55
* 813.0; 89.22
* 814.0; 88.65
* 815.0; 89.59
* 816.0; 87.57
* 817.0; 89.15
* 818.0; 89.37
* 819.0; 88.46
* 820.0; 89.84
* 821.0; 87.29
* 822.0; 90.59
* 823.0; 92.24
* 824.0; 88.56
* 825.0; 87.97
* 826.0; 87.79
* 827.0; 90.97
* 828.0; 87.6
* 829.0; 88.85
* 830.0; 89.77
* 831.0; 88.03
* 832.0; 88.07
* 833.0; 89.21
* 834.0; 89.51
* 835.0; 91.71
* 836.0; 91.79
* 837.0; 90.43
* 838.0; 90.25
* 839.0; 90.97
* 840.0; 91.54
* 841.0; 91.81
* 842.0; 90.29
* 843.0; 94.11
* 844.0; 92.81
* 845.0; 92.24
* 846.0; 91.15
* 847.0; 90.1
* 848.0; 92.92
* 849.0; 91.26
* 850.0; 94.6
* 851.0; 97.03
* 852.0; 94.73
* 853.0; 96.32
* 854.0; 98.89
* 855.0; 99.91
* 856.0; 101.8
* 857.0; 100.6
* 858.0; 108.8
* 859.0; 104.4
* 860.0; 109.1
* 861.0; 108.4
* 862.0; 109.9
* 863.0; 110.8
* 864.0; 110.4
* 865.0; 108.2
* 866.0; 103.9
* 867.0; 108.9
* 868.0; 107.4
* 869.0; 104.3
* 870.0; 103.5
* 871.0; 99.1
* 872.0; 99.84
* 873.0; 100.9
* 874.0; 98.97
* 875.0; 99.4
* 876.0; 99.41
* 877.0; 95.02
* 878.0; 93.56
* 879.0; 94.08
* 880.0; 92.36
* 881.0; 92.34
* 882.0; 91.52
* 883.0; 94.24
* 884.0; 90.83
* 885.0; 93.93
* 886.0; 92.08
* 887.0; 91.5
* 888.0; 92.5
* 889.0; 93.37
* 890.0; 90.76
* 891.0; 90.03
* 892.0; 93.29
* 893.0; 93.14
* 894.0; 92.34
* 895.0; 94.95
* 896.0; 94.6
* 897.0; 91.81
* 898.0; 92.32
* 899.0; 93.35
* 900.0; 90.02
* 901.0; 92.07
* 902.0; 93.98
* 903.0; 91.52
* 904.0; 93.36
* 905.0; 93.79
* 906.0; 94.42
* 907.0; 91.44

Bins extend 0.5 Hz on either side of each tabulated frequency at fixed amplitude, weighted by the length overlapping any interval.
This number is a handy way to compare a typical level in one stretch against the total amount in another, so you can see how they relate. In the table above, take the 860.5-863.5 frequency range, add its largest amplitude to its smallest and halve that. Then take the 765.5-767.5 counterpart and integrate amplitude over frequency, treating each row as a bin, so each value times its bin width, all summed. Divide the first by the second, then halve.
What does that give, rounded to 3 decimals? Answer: 0.306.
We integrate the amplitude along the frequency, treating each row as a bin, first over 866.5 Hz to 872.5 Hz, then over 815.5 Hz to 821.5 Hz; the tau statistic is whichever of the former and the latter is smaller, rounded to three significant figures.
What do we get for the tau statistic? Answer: 532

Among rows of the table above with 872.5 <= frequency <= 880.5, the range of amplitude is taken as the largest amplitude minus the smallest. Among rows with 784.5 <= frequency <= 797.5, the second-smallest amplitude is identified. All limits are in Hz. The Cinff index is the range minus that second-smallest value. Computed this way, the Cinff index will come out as -77.1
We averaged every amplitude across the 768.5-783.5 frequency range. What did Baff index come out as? 85.9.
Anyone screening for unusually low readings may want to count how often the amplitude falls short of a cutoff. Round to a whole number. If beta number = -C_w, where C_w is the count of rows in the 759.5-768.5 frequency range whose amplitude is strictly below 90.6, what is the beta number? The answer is -9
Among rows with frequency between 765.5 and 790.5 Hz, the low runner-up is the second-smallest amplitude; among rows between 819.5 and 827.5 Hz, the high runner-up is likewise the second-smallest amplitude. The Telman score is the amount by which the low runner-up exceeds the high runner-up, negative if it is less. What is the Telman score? -4.2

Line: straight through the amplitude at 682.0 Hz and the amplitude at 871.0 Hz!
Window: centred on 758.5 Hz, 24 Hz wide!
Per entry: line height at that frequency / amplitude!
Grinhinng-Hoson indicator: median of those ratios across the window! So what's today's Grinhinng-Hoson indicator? 1.02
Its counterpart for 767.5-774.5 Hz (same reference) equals 1.05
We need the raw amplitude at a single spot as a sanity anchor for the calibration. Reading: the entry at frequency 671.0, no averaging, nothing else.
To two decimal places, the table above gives 83.87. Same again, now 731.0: 93.93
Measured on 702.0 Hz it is 85.78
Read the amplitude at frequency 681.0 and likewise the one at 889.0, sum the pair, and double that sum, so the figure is 359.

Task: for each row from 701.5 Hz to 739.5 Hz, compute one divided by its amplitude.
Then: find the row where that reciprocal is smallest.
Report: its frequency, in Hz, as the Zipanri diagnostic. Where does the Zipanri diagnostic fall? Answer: 739.0 Hz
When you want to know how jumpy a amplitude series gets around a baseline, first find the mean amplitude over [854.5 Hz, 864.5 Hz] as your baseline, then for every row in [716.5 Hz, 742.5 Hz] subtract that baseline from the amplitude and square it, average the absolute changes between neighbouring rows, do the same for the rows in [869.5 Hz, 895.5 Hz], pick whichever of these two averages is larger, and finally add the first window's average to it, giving 75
